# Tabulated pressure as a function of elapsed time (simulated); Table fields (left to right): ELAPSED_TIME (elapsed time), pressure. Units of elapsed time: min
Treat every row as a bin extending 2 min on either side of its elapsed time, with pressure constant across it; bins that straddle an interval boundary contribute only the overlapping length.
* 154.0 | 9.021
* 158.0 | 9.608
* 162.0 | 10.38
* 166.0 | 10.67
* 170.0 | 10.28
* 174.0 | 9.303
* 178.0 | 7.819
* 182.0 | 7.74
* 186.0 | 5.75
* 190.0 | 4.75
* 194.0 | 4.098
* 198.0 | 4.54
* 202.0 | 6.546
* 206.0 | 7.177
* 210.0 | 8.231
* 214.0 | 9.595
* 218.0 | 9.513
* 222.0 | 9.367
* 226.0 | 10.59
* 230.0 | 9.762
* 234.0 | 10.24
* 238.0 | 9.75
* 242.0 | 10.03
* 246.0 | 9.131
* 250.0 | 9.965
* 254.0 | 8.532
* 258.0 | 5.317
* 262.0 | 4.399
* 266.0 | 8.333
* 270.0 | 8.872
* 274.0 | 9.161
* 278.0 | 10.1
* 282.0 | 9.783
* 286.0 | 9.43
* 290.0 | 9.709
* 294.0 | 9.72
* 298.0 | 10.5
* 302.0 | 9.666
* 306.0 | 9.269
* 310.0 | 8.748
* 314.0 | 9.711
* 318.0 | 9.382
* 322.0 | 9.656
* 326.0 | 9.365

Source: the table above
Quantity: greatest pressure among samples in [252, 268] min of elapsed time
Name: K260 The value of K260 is 8.532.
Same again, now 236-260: 10.03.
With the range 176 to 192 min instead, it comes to 7.819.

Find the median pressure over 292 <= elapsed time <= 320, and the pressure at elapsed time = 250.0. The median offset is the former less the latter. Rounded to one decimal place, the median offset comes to -0.3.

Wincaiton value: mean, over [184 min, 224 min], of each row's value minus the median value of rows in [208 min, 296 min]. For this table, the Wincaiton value -2.60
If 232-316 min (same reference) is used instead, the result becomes -0.49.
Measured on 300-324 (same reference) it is -0.15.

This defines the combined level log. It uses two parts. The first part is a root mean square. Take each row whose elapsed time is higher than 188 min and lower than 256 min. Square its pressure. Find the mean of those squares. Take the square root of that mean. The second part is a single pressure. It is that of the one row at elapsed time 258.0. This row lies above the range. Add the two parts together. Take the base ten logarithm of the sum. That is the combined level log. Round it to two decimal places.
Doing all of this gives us 1.14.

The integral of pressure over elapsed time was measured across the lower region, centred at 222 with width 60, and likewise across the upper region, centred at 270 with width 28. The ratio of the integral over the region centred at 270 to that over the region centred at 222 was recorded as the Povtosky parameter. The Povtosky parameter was 0.4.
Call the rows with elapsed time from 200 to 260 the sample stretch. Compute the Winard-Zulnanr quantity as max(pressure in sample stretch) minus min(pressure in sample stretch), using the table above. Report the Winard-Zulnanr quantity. 5.27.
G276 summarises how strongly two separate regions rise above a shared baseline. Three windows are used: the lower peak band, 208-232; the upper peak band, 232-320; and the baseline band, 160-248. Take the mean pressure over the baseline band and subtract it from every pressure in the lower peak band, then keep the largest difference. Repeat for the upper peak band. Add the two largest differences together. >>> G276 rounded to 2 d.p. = 4.25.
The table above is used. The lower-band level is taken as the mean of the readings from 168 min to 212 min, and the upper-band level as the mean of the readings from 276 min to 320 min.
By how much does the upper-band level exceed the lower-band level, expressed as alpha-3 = 2.7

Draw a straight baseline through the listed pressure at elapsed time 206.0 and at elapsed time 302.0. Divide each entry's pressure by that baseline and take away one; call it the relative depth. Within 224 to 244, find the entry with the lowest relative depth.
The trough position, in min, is 238.0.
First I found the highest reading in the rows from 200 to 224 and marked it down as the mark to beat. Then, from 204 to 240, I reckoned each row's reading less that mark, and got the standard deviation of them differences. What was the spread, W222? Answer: 1.0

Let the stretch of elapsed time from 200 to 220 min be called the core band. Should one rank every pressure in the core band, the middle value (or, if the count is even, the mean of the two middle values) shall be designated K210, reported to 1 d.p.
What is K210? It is 8.2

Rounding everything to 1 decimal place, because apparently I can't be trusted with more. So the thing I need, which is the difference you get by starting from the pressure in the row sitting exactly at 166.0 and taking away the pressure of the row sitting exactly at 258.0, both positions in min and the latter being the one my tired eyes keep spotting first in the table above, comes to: 5.4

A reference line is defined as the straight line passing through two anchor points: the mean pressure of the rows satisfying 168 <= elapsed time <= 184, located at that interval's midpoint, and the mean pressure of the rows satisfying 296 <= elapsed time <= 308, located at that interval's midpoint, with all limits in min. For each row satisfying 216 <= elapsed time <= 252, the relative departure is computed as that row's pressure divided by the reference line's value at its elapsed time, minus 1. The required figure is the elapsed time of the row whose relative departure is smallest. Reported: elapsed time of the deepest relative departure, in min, 246.0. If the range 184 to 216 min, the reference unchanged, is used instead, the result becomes 194.0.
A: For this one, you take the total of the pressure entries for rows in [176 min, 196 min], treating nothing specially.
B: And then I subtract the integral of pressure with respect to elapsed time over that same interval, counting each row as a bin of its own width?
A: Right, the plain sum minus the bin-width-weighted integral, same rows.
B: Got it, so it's -90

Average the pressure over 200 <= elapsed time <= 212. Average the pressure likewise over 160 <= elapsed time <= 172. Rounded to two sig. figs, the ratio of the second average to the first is 1.4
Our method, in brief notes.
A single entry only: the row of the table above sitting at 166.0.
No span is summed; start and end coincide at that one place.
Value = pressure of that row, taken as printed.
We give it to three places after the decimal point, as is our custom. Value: 10.670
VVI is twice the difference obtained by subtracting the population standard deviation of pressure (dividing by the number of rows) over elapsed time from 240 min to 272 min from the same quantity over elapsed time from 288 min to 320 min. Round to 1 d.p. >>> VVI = -3.0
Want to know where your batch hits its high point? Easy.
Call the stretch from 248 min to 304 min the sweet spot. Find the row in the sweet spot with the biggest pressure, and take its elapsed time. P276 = 298.0 min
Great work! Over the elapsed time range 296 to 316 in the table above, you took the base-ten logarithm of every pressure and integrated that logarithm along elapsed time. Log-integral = 19.6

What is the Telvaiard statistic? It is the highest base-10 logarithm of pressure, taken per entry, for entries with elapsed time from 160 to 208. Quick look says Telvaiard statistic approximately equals 1.03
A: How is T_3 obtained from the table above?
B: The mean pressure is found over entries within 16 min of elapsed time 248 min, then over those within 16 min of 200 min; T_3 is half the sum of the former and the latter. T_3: 7.38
